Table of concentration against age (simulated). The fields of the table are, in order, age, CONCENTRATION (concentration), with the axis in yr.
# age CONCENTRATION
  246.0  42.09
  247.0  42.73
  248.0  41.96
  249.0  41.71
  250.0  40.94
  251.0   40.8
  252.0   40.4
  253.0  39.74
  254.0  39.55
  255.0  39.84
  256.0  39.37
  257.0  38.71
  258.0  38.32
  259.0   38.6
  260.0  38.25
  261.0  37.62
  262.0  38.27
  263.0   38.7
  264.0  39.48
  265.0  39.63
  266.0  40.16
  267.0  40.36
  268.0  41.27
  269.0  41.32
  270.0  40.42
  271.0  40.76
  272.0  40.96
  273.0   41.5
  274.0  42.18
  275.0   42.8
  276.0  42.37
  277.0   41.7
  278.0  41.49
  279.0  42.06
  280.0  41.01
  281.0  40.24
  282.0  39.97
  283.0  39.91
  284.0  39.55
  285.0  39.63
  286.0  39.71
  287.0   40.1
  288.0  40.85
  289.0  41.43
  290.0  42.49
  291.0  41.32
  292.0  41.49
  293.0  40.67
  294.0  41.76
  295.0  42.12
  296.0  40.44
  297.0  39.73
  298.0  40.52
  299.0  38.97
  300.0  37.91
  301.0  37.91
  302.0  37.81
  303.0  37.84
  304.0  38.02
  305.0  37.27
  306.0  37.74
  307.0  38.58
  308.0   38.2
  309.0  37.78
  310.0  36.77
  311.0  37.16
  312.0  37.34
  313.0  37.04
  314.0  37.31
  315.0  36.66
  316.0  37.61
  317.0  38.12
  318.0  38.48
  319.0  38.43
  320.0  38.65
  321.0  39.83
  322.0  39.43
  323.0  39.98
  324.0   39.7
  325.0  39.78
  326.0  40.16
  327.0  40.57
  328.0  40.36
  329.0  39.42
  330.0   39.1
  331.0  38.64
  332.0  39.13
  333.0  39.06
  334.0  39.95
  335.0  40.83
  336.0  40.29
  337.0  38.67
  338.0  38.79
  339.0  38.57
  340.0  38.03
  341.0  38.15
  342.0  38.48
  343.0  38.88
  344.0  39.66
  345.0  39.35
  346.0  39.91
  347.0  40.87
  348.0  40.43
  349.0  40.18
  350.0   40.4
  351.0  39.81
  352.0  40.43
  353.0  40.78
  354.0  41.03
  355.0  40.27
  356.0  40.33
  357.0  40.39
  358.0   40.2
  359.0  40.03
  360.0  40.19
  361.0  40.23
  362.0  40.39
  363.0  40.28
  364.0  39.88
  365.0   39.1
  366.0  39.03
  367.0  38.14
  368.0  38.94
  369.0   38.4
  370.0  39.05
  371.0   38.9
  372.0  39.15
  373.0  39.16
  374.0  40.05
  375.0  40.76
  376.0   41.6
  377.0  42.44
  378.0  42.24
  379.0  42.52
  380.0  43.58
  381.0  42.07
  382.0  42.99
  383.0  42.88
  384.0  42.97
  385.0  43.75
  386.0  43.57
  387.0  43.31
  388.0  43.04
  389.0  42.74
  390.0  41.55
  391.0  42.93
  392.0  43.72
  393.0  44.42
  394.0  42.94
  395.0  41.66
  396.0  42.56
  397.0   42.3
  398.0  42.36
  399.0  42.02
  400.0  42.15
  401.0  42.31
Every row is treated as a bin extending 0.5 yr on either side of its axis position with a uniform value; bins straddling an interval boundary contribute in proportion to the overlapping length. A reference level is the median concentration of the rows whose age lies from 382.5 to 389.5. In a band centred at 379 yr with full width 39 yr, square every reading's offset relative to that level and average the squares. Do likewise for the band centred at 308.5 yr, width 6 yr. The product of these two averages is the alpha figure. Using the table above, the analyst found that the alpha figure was 167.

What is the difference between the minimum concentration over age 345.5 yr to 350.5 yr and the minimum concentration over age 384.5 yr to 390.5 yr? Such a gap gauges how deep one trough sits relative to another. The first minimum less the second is -1.6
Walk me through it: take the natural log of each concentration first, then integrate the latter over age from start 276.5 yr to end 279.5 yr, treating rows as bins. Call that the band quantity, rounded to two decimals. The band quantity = 11.20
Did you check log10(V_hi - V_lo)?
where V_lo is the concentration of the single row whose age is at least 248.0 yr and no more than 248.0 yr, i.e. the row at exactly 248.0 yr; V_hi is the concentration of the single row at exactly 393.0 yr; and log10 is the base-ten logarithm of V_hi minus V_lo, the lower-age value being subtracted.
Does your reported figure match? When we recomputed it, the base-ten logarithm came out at 0.4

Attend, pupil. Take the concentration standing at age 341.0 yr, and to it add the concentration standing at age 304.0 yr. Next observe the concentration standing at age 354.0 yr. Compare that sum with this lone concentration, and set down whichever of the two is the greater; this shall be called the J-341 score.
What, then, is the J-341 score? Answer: 76.2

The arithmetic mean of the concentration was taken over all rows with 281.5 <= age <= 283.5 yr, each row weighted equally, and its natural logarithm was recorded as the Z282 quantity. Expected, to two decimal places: 3.69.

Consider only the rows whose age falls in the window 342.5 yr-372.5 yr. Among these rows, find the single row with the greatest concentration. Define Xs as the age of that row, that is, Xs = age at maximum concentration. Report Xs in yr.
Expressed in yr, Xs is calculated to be 354.0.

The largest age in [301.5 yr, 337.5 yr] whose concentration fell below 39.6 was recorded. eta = 337.0 yr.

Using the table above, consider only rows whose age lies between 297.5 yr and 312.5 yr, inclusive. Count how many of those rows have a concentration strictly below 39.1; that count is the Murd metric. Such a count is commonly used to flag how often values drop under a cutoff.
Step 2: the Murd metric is 14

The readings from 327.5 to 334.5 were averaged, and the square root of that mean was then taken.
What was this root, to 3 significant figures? 6.28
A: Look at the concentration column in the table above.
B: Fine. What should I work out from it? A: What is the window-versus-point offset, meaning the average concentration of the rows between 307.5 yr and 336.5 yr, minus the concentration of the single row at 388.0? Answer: -4.2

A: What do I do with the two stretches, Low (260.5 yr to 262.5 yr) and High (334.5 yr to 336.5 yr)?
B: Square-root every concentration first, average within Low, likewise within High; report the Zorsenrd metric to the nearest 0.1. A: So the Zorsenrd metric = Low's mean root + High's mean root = 12.5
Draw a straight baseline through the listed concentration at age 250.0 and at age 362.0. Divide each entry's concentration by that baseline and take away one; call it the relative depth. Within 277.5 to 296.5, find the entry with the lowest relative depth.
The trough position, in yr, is 284.0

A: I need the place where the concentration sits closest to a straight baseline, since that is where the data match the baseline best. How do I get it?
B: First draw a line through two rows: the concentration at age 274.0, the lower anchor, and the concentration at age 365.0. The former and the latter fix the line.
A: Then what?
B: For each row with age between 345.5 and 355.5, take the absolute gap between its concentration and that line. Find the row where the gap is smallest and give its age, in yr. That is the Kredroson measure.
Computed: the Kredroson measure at 346.0 yr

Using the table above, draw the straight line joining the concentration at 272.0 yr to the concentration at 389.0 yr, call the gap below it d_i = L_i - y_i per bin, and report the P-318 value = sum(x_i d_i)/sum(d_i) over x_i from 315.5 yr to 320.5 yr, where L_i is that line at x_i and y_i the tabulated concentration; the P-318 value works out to 317.9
